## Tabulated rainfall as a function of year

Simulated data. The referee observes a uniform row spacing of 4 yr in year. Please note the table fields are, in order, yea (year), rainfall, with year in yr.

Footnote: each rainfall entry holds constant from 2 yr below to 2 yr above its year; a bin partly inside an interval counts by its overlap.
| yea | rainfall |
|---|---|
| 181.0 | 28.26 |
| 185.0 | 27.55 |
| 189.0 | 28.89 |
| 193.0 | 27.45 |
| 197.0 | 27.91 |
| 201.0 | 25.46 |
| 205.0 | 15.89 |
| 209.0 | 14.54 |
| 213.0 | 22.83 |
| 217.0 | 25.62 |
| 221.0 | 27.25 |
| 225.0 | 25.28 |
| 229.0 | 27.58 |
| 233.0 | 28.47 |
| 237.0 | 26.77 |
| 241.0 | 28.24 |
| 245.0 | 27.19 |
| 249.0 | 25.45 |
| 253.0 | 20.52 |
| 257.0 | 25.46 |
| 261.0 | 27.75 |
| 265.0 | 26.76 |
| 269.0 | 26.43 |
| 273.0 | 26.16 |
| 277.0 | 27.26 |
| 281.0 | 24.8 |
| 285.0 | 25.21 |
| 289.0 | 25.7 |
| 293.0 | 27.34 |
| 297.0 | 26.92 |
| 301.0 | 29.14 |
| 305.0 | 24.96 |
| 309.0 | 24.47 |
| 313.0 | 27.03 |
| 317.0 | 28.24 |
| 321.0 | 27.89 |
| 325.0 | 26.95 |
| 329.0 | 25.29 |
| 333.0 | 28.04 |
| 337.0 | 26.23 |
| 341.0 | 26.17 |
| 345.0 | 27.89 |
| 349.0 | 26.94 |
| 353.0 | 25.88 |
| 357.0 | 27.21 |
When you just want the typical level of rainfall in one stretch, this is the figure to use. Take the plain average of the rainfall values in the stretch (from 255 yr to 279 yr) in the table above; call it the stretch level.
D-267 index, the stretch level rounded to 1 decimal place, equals 26.6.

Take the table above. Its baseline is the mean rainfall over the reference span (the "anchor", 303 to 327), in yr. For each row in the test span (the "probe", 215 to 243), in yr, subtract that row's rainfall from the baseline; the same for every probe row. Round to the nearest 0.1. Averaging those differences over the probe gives -0.4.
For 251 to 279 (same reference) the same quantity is 0.8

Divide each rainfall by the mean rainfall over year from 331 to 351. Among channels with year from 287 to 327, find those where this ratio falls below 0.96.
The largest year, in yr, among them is 309.0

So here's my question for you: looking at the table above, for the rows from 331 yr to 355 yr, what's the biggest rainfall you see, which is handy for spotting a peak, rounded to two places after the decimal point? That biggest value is 28.04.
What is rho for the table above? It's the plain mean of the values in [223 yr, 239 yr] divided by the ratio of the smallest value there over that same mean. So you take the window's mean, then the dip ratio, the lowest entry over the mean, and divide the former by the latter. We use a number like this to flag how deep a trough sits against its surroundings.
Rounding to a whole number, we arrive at 29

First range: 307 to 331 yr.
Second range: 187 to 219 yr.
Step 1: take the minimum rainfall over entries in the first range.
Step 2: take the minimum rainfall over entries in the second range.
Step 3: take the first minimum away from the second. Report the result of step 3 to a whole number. -10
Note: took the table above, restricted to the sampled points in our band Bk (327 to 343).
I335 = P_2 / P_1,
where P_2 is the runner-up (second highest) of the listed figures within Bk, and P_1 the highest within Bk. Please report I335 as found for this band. 0.935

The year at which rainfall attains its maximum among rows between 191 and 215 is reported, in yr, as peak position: 197.0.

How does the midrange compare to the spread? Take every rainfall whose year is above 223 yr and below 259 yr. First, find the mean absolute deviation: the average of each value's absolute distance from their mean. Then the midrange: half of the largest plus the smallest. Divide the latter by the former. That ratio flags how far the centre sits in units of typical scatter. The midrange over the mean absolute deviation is 14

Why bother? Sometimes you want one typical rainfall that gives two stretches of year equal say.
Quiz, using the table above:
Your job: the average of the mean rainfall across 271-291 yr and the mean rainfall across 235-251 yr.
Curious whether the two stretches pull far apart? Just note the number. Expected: 26.37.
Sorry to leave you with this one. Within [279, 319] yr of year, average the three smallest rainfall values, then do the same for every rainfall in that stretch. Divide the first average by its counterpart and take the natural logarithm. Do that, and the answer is -0.064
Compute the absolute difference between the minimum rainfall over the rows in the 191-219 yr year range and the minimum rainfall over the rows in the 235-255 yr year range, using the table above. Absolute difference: 6.0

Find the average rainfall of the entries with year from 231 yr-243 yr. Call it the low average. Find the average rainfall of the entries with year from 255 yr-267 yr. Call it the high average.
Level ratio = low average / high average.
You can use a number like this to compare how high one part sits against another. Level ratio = 1.04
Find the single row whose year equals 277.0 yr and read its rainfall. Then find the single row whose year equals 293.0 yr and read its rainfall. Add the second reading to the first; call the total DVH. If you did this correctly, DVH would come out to 54.6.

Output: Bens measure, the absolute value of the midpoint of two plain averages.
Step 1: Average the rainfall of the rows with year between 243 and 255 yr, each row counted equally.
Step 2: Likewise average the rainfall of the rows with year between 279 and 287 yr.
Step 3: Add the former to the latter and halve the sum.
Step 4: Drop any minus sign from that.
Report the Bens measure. 24.7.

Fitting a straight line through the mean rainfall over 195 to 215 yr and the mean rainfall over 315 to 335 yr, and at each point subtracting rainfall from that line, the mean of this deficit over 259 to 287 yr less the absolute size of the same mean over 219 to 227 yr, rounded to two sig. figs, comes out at -5.7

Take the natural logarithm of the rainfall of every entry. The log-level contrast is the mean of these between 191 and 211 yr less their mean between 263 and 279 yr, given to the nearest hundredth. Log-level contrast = -0.22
